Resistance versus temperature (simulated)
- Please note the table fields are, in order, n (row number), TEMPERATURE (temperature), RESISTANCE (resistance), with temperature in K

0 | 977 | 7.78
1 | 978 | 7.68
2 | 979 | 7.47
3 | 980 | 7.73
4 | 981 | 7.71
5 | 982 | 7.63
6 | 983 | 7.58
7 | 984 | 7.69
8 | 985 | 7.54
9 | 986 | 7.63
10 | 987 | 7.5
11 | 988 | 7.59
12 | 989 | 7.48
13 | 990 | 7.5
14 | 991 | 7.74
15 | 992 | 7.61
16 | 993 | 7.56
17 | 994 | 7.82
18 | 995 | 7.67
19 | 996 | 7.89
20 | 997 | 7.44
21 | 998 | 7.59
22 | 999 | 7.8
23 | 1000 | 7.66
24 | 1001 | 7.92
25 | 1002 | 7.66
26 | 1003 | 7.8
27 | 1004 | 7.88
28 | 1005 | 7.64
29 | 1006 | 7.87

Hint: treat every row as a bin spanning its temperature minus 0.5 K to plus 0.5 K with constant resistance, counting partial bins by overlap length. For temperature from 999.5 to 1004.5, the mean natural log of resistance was 2.05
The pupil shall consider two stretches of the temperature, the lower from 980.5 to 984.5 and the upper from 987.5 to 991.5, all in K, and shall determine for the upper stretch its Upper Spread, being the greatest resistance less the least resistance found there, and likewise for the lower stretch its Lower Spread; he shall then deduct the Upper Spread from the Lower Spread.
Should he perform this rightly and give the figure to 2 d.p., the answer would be -0.13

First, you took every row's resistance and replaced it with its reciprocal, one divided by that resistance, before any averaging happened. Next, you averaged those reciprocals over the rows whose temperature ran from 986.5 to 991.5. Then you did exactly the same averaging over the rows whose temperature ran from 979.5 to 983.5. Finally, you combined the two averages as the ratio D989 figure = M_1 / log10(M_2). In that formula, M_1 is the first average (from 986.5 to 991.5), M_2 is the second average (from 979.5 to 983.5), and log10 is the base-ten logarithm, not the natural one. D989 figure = -0.150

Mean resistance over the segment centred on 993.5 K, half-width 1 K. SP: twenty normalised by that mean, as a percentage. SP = 260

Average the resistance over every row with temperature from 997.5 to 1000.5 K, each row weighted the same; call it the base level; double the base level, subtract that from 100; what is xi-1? 84.63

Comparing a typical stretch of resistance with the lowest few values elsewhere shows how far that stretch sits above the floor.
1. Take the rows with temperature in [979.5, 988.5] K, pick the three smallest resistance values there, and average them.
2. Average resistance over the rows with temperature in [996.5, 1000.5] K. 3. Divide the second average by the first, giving 1.01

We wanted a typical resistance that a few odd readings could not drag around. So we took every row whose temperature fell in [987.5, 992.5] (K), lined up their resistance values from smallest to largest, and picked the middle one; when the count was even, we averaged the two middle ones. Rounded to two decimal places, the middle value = 7.59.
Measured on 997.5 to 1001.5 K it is 7.73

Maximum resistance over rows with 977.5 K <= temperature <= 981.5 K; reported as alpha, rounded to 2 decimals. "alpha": 7.73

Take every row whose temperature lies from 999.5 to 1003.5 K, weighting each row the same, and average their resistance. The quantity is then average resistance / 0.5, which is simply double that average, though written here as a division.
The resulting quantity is 15.5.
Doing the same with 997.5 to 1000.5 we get 15.4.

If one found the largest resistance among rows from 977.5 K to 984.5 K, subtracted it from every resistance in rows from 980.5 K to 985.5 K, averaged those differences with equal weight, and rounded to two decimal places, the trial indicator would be -0.10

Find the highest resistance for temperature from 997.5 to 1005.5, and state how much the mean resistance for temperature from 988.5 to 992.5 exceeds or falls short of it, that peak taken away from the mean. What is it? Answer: -0.34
